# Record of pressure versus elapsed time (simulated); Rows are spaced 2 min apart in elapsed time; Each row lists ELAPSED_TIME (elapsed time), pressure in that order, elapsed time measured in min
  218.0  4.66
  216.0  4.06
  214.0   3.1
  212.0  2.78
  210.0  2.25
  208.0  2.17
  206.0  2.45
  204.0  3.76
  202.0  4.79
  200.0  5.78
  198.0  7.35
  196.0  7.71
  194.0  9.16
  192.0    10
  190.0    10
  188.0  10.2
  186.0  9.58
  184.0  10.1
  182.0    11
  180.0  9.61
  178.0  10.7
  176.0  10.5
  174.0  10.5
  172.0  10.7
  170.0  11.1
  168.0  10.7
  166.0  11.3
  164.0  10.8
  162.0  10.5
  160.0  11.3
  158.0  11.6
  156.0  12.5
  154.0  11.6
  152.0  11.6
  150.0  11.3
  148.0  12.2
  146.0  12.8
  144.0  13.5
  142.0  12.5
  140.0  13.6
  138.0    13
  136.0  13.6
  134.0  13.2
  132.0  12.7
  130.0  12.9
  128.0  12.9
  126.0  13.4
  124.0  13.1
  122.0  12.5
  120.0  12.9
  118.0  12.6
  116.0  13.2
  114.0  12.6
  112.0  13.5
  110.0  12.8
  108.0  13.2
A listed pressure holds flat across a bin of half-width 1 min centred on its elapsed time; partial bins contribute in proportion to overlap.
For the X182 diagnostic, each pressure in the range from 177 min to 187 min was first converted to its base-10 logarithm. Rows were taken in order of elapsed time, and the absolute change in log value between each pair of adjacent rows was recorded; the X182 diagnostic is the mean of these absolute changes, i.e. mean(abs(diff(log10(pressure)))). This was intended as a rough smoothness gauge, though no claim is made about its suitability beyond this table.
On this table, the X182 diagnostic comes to 0.041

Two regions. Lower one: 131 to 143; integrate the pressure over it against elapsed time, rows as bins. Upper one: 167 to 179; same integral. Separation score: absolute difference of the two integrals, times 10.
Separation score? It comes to 288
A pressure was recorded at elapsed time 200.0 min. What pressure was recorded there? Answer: 5.78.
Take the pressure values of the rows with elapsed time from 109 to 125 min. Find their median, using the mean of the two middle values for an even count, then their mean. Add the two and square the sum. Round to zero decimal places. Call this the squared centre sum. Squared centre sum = 663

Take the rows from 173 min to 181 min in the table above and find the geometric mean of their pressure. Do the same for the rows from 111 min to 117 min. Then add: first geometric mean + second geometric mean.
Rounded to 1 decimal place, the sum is 23.4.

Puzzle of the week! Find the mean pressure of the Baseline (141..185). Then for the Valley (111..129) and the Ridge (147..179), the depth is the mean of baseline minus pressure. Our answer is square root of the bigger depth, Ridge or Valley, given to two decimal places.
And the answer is 0.33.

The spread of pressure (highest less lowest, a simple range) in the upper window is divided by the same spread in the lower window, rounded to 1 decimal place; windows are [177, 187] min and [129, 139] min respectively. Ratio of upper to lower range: 1.6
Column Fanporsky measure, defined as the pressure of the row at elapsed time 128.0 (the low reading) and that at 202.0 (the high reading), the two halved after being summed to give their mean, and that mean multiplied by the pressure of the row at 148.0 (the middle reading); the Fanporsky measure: 108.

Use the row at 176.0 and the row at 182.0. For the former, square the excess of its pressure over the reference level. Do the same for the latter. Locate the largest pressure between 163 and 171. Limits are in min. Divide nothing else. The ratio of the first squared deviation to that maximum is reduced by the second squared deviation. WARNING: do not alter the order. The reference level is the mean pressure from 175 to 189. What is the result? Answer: -1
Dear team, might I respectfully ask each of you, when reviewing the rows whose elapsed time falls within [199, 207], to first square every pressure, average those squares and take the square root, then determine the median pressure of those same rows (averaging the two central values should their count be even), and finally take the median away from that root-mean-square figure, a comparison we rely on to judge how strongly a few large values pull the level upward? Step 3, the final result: 0.10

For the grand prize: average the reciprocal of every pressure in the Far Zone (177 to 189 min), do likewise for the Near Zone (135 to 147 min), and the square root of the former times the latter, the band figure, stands 0.086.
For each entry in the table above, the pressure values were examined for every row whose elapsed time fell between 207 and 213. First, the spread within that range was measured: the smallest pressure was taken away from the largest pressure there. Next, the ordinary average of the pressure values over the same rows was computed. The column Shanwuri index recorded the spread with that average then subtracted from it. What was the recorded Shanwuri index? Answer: -1.8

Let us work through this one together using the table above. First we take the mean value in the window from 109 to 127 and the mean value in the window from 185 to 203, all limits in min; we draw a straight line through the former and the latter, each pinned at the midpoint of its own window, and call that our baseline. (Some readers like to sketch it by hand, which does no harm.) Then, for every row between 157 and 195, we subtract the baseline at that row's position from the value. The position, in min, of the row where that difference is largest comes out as 182.0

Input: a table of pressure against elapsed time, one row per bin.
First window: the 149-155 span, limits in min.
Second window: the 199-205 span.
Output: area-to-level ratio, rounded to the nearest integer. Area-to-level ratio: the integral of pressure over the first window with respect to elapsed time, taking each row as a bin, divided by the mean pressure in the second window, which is 14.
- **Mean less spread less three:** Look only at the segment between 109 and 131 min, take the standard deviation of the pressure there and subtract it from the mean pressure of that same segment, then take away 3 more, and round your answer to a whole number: 10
